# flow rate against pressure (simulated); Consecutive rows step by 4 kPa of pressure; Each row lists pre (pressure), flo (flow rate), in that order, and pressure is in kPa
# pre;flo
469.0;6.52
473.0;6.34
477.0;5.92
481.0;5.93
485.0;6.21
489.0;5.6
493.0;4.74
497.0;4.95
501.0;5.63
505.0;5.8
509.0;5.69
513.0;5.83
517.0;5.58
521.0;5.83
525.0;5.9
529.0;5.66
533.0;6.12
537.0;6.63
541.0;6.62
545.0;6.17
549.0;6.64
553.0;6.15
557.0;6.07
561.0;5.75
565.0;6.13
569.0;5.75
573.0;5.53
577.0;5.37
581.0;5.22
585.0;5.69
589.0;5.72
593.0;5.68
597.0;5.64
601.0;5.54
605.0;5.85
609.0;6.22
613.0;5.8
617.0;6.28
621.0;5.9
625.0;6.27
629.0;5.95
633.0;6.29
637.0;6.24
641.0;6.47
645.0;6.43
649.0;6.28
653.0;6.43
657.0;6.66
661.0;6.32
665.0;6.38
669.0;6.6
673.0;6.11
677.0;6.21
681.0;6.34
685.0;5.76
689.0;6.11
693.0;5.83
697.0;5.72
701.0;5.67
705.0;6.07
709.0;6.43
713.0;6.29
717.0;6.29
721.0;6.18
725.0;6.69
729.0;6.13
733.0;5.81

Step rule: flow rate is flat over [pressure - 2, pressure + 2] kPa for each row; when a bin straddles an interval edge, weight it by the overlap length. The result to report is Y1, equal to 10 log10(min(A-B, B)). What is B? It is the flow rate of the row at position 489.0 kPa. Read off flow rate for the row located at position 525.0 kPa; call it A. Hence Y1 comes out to -5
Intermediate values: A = 5.9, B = 5.6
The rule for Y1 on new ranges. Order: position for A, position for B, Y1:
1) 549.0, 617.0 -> -4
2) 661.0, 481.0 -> -4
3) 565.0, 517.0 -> -3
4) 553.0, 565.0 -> -17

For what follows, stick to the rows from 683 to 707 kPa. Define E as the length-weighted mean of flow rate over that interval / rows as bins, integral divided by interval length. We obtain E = 5.86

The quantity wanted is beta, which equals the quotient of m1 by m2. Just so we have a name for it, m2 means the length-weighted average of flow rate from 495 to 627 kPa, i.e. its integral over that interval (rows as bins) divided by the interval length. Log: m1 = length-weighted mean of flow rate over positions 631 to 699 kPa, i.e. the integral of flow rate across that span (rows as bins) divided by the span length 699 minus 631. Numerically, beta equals 1.06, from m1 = 6.25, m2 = 5.9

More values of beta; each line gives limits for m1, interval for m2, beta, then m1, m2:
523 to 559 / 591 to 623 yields 1.06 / 6.22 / 5.9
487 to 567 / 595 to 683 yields 0.95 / 5.87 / 6.2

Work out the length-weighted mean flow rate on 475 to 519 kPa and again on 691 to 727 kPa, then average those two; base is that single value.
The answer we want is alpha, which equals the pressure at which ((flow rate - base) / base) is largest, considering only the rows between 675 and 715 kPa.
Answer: 709.0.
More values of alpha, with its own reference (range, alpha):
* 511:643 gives 549.0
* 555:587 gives 565.0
